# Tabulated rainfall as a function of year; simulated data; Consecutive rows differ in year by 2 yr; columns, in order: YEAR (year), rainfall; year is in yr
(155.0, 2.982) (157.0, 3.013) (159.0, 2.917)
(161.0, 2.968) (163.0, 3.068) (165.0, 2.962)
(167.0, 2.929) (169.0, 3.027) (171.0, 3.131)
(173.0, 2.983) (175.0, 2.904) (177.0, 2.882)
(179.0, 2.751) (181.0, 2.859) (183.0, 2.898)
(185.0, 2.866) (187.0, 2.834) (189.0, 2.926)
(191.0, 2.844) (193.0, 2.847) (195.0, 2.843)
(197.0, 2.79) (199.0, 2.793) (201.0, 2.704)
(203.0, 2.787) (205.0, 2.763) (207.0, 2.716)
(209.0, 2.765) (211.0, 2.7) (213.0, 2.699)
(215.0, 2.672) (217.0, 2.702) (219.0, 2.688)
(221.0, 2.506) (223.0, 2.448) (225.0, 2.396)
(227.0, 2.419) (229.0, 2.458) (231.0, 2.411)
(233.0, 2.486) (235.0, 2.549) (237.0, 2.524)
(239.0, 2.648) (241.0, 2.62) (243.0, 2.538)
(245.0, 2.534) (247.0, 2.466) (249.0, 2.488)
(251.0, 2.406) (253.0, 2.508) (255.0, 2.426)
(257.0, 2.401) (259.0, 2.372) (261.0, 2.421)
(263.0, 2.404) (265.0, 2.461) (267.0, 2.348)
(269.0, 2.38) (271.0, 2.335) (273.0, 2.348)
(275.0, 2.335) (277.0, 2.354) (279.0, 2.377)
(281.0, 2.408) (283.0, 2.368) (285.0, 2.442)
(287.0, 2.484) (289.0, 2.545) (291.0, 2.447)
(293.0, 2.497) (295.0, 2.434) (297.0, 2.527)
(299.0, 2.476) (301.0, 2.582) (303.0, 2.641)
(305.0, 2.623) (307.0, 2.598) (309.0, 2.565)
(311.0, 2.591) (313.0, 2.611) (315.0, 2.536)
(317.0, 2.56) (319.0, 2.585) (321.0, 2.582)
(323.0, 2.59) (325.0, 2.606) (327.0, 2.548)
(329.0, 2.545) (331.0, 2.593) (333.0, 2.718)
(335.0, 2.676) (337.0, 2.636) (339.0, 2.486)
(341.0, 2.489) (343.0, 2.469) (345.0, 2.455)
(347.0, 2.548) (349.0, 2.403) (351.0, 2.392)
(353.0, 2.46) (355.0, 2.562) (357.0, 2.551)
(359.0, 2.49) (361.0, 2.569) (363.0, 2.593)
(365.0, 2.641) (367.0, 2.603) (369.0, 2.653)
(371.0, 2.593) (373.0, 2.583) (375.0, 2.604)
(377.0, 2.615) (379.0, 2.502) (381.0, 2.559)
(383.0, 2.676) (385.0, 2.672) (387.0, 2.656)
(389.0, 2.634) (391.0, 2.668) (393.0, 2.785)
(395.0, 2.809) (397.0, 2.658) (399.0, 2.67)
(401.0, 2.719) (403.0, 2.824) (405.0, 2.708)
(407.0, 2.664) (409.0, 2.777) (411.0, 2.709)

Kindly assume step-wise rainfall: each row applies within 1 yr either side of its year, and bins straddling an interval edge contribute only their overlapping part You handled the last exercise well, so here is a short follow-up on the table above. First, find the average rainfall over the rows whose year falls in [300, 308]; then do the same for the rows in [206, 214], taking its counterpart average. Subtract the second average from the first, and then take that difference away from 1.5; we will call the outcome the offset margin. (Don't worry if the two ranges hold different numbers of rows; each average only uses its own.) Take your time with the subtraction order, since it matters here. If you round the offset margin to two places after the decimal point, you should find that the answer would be 1.61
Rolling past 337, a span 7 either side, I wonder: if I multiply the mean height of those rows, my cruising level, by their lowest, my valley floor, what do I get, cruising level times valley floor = 6.37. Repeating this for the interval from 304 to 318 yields 6.55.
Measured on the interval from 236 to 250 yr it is 6.28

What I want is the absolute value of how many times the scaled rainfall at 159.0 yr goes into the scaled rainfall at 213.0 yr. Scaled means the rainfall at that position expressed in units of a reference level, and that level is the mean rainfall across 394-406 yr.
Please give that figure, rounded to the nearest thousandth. 0.925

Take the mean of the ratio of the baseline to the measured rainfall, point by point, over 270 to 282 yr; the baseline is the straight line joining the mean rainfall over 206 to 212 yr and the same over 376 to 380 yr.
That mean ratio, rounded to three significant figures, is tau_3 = 1.13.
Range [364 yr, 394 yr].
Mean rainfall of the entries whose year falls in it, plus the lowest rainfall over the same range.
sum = 5.13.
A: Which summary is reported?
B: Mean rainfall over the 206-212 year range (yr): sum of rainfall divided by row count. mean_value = 2.73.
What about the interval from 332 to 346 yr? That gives 2.56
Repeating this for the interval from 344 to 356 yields 2.47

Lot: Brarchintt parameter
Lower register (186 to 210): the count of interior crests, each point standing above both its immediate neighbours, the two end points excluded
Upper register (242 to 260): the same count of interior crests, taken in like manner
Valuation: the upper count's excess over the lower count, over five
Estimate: -0.40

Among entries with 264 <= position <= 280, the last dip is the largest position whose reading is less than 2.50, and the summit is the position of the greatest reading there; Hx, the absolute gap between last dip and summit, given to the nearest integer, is 14 yr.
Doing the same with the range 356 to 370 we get 10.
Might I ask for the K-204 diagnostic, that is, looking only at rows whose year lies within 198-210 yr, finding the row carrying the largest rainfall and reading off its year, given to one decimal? 199.0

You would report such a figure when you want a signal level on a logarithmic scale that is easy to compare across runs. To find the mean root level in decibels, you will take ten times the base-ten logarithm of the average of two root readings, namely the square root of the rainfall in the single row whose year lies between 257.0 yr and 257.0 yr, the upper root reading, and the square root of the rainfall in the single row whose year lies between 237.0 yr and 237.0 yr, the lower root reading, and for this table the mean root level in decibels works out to 1.96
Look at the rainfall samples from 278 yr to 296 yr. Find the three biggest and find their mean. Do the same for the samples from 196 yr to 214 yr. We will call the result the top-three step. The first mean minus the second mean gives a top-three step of -0.28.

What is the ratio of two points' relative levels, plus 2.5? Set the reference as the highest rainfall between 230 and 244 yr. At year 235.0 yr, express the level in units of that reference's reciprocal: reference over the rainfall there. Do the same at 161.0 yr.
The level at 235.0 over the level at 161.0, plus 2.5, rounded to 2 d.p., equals 3.66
